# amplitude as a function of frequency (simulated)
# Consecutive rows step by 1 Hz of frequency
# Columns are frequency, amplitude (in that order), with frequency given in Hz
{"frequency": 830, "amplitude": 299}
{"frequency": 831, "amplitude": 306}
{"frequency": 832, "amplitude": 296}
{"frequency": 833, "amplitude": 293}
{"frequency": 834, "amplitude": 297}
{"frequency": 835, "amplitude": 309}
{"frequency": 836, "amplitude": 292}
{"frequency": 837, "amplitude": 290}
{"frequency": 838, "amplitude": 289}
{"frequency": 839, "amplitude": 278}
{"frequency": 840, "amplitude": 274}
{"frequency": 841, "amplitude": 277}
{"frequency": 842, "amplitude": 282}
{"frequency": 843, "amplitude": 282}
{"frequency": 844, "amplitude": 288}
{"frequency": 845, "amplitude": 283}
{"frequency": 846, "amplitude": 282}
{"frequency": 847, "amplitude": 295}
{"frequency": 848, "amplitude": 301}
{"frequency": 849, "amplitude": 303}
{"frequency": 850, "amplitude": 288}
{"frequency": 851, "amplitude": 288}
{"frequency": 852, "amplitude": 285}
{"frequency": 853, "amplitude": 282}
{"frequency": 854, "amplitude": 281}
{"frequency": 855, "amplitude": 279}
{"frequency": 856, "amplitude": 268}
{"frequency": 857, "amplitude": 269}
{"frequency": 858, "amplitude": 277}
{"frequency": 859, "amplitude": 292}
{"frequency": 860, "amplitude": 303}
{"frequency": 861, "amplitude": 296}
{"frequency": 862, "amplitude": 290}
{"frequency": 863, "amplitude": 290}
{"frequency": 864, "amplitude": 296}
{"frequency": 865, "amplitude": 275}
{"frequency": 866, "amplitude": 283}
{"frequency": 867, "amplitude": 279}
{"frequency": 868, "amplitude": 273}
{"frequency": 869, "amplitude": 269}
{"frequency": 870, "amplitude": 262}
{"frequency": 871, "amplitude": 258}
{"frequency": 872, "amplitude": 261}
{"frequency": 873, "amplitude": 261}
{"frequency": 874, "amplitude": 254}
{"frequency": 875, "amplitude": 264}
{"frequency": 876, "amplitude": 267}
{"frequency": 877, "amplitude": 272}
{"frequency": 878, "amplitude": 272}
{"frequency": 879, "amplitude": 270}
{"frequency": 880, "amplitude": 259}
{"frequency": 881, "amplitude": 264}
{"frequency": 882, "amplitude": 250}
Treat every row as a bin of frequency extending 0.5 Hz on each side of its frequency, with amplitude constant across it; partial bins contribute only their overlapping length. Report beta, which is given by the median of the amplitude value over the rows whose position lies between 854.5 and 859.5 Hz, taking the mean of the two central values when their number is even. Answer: 277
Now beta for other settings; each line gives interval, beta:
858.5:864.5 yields 294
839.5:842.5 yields 277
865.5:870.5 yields 273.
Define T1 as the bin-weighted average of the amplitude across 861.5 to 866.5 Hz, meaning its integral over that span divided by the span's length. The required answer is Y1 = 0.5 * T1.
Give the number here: 143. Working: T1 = 287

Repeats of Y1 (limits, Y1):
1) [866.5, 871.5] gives 134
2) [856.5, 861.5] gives 144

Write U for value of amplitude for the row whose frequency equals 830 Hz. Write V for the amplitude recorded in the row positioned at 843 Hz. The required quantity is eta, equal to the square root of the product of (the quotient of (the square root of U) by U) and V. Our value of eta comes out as 4.04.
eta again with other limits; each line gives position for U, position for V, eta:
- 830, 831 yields 4.21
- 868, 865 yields 4.08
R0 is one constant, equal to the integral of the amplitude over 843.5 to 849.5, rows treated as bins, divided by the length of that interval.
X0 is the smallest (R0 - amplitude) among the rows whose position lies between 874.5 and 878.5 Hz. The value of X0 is 20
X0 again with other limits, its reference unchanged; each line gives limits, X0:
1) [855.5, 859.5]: 0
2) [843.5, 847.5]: -3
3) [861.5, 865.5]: -4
